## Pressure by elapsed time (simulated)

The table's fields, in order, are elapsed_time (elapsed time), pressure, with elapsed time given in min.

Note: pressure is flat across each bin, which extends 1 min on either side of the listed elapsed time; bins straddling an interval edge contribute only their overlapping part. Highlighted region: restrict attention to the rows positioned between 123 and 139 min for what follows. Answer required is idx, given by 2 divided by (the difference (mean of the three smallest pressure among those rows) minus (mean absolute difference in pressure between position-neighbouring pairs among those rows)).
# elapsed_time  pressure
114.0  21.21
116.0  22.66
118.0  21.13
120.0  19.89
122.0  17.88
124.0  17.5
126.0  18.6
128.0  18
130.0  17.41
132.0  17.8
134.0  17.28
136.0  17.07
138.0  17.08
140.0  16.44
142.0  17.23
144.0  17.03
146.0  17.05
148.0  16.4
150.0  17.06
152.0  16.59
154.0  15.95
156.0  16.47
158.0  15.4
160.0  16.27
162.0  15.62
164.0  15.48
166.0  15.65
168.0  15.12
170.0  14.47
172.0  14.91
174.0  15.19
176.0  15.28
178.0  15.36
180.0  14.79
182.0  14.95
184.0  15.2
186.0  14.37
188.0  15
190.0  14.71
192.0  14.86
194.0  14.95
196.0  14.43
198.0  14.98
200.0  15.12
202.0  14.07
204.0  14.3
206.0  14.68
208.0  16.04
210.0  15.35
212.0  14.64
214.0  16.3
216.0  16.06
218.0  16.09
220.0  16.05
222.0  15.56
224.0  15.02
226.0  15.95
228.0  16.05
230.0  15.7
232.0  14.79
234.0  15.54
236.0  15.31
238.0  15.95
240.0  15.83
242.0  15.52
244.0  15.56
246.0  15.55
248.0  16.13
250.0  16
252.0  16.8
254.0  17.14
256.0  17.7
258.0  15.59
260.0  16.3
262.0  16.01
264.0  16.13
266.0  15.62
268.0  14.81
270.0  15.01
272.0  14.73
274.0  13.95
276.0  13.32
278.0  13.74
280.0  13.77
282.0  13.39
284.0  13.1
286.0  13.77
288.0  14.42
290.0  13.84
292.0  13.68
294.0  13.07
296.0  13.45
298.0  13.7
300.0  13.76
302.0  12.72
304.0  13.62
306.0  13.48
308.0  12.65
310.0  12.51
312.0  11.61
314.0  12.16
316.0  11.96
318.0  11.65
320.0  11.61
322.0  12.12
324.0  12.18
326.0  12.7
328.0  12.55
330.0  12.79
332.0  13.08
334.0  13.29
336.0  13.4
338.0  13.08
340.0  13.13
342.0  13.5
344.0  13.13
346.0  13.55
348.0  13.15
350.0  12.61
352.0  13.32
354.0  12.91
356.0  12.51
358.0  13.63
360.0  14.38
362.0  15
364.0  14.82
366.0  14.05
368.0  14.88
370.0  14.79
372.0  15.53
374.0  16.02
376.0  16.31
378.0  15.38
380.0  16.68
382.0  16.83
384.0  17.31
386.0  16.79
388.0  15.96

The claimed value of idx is 0.120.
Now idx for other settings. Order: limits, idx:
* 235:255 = 0.132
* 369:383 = 0.137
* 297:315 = 0.174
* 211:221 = 0.133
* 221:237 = 0.138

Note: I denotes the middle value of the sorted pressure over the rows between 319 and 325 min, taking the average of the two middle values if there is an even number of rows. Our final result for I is 12.1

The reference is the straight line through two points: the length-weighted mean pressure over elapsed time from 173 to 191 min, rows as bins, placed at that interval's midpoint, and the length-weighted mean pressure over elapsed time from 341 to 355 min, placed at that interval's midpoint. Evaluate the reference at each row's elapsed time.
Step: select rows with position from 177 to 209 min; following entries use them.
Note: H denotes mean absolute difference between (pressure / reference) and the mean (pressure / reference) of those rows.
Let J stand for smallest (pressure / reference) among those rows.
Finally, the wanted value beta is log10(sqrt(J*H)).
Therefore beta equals -0.84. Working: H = 0.0219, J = 0.95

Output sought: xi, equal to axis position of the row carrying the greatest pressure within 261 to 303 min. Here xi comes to 264.0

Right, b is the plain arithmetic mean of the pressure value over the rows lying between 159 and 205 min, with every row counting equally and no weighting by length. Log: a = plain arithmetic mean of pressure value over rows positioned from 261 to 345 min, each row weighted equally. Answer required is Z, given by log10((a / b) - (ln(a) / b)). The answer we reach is -0.14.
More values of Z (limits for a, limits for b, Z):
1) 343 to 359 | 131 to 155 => -0.21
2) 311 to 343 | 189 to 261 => -0.19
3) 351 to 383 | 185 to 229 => -0.10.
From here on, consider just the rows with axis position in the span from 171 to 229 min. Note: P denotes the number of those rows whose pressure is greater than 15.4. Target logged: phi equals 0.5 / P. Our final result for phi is 0.06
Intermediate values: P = 8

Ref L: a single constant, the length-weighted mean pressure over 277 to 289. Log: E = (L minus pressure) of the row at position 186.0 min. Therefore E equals -0.7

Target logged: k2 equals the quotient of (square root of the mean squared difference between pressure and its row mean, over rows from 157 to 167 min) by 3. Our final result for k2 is 0.10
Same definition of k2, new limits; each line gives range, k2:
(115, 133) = 0.58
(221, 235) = 0.14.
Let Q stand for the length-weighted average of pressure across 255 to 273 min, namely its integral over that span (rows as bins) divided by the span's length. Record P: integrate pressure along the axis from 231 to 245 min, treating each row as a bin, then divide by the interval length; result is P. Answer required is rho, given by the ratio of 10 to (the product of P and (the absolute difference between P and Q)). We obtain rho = 2.4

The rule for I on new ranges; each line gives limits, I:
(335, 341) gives 13.1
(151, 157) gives 16.5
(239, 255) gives 15.9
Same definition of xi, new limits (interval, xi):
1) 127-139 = 128.0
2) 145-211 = 150.0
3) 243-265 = 256.0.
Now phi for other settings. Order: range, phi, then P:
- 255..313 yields 0.08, 6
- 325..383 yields 0.10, 5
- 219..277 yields 0.02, 21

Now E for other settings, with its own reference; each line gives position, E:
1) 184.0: -1.5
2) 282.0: 0.3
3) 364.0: -1.1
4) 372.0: -1.8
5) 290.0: -0.1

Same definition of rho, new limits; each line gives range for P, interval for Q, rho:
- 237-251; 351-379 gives 0.5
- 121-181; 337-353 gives 0.2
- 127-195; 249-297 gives 0.5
